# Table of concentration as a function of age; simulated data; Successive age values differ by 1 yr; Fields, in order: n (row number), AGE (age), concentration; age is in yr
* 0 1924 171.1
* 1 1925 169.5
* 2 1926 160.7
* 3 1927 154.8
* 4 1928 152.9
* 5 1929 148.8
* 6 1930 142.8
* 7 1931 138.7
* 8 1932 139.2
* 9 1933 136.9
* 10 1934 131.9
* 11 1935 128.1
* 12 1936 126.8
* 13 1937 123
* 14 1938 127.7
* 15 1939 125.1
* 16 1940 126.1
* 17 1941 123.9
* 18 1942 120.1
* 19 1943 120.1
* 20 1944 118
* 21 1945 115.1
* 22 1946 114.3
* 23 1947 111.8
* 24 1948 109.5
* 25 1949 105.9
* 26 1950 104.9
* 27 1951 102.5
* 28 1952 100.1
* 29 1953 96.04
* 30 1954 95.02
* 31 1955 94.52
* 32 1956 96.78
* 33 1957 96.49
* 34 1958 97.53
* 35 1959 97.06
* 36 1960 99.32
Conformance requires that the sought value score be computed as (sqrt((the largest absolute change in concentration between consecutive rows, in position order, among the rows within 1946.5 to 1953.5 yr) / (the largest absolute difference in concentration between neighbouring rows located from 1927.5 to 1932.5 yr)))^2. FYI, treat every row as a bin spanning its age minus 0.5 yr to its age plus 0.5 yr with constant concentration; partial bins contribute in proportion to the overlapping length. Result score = 0.68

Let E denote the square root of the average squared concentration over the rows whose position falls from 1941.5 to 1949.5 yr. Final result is 114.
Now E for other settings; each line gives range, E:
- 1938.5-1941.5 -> 125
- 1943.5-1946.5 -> 116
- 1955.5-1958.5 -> 97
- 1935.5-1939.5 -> 126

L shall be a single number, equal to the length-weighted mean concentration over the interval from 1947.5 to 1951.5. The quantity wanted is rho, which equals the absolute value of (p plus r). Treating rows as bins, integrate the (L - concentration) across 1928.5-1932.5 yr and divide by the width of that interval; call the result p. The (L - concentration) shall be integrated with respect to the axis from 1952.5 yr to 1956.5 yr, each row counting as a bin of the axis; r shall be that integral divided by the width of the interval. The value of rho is 27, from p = -37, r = 10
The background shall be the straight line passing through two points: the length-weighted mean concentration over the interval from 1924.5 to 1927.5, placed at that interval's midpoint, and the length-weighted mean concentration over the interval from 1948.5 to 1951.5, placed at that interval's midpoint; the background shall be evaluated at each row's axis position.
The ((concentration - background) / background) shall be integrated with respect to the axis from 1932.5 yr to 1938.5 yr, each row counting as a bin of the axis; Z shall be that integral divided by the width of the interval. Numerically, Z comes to -0.07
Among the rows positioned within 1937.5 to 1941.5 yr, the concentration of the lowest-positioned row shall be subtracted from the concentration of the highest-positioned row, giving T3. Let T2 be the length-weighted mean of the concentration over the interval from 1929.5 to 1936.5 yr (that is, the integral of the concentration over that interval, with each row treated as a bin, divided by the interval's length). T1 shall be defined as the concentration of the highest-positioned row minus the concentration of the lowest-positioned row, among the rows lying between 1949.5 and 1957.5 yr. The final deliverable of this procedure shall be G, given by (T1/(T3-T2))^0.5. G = 0.246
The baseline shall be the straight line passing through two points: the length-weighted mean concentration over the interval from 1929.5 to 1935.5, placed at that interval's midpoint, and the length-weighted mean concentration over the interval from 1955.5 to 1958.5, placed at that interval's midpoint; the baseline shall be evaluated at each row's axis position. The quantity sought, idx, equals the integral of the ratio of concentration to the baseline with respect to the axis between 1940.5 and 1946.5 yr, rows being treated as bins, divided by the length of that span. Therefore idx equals 1.00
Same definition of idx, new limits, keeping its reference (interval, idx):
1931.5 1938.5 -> 0.99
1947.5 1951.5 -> 0.97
